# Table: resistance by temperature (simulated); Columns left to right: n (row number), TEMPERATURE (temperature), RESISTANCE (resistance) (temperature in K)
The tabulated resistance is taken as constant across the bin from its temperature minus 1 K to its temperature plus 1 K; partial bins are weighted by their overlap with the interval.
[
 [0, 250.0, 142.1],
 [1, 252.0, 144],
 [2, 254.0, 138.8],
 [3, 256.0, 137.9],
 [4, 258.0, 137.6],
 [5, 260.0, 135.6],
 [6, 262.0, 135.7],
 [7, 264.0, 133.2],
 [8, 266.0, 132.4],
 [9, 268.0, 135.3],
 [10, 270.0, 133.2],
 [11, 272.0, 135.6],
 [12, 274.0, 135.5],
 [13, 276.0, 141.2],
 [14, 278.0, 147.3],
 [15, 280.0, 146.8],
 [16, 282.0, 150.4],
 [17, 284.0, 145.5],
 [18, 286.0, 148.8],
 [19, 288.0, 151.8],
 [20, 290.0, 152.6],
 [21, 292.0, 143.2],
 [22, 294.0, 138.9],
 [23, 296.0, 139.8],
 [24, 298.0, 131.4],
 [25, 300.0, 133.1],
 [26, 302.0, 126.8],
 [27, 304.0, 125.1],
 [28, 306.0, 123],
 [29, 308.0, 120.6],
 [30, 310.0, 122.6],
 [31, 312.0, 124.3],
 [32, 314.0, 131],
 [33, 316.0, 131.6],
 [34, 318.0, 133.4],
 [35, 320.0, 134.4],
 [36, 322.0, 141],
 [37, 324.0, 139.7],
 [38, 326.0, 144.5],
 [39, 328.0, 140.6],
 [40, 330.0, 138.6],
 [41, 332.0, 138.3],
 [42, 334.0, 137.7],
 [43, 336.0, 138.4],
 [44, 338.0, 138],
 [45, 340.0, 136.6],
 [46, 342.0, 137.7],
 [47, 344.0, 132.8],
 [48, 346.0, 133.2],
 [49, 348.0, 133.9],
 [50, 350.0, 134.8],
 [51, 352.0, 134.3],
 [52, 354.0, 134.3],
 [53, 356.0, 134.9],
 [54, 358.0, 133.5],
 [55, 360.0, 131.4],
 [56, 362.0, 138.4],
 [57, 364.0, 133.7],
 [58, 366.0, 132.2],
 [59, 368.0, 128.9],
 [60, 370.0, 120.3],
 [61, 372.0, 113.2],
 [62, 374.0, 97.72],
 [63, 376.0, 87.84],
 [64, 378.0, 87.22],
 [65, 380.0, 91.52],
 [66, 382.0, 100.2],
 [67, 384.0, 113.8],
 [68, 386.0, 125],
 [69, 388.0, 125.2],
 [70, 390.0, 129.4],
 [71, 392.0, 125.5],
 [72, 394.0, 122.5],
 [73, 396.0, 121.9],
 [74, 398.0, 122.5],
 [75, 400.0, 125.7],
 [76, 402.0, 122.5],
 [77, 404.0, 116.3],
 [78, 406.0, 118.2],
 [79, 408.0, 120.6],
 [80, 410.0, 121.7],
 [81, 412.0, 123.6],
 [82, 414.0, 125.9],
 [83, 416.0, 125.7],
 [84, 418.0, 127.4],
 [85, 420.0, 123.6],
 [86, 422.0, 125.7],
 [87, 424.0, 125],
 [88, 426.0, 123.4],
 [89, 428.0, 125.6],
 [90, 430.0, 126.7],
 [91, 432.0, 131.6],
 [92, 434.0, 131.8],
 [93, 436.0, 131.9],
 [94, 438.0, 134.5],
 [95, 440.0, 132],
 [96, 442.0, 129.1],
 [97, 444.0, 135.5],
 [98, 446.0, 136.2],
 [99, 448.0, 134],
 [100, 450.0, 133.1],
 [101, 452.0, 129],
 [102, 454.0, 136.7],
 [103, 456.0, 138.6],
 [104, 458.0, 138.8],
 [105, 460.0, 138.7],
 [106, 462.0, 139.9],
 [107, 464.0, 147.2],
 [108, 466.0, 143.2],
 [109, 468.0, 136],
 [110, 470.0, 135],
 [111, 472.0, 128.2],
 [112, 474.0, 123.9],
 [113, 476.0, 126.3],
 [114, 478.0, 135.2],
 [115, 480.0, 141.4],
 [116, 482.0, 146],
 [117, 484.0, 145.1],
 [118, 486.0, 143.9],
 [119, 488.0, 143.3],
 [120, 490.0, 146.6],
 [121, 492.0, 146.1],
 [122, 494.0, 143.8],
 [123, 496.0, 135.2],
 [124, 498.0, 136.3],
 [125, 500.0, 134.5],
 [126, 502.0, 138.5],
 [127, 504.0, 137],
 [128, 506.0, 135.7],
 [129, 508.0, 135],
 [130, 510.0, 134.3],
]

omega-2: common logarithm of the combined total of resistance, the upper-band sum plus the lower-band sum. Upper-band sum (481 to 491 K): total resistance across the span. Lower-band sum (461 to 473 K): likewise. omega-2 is 3.19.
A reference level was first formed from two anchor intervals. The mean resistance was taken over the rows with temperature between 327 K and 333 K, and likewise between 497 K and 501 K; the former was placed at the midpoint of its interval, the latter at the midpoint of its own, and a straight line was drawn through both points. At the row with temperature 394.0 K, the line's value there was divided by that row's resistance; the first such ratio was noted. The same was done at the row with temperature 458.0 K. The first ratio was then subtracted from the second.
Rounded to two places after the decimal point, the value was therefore -0.14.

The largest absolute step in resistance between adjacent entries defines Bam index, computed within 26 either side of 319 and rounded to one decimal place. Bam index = 8.4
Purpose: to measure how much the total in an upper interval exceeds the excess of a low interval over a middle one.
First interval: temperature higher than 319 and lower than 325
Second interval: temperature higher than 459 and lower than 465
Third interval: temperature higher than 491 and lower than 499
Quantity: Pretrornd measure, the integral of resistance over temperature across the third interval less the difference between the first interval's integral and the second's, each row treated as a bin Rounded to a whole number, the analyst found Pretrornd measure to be 1144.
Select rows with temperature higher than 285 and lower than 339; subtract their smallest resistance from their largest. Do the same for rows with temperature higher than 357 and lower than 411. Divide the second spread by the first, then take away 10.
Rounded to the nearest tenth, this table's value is -8.4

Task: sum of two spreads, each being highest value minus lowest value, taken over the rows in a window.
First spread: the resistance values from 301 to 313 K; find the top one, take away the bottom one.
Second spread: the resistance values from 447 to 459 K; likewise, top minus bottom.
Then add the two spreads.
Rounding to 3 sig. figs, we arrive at 16.0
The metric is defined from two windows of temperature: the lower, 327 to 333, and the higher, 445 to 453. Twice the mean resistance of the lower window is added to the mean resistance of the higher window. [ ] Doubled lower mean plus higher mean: 411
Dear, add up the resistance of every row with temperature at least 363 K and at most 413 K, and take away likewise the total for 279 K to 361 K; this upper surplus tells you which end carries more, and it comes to -2662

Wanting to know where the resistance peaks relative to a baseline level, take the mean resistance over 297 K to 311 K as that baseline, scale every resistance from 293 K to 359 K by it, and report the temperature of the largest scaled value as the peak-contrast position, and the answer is 326.0 K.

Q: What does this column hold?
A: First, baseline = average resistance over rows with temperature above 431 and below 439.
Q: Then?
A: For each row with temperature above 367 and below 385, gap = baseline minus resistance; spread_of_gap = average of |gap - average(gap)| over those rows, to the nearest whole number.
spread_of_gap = 13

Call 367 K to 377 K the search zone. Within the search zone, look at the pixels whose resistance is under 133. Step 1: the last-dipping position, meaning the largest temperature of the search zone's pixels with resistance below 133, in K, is 376.0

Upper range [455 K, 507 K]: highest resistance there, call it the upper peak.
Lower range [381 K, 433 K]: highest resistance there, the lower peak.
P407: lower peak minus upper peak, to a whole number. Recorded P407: -16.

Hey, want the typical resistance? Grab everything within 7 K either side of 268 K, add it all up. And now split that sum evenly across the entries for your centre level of 134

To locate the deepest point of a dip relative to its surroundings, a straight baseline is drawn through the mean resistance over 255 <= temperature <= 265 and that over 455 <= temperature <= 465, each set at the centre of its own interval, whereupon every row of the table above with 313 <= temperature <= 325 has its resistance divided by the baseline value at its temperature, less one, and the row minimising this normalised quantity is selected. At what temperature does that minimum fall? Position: 314.0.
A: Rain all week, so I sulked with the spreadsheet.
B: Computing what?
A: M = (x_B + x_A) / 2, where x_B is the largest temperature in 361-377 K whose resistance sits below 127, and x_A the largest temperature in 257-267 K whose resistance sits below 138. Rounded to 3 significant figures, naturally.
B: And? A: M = 321 K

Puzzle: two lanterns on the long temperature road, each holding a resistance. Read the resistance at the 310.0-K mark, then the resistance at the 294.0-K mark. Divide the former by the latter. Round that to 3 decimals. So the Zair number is 0.883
